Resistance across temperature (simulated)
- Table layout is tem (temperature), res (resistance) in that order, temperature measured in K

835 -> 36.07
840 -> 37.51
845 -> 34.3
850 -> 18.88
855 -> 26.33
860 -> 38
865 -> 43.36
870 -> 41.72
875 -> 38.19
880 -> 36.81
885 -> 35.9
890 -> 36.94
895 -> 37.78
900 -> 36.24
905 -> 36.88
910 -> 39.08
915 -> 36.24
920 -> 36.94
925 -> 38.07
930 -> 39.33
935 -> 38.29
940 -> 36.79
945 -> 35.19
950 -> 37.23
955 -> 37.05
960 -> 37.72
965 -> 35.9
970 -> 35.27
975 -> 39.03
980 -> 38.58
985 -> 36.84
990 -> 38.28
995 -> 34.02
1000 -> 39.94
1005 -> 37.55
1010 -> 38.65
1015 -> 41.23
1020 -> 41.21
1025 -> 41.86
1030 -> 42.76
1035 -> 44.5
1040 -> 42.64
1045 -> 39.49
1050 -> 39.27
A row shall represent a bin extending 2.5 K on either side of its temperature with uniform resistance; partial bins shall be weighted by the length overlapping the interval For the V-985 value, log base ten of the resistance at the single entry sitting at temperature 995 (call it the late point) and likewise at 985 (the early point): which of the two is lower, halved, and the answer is 0.766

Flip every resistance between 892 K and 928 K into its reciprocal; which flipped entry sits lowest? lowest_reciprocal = 0.0256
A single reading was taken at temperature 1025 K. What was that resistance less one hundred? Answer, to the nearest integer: -58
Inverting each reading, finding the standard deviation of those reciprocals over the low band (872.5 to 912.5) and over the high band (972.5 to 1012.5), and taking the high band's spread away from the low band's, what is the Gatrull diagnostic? -0.0006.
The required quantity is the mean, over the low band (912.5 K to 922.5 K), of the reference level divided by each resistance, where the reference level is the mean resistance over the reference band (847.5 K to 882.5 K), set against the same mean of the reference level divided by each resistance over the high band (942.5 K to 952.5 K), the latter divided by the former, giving 1.01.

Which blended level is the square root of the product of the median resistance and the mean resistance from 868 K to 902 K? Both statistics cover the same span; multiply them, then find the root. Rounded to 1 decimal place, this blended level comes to 37.3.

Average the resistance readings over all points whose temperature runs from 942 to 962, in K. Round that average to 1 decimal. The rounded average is 36.8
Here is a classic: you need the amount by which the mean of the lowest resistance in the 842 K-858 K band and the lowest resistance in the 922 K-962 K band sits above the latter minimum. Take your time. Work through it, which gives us -8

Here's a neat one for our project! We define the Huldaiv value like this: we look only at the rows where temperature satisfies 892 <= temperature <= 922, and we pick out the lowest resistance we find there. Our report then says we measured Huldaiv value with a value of 36.24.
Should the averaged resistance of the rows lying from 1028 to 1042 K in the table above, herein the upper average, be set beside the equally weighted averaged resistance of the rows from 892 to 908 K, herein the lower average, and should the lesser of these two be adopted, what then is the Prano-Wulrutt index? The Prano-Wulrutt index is 37.0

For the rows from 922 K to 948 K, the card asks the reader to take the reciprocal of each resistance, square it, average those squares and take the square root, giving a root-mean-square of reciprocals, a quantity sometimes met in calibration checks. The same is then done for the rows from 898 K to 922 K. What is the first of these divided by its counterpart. 0.99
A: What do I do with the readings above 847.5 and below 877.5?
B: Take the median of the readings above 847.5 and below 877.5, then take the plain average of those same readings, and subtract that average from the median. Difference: 3.7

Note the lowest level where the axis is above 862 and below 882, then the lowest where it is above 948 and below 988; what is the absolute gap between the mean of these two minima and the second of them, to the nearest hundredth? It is 0.77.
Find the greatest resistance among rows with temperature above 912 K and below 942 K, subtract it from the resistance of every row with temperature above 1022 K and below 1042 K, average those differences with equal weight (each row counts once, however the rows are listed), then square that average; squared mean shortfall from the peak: 13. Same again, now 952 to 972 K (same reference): 8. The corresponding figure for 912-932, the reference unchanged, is 3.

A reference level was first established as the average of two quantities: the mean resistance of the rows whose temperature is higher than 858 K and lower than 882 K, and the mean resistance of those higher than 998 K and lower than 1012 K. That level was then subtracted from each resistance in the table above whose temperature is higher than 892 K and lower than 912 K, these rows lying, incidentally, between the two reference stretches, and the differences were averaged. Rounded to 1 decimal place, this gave -1.7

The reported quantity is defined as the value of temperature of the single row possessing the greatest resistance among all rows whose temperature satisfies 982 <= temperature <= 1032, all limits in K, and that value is 1030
